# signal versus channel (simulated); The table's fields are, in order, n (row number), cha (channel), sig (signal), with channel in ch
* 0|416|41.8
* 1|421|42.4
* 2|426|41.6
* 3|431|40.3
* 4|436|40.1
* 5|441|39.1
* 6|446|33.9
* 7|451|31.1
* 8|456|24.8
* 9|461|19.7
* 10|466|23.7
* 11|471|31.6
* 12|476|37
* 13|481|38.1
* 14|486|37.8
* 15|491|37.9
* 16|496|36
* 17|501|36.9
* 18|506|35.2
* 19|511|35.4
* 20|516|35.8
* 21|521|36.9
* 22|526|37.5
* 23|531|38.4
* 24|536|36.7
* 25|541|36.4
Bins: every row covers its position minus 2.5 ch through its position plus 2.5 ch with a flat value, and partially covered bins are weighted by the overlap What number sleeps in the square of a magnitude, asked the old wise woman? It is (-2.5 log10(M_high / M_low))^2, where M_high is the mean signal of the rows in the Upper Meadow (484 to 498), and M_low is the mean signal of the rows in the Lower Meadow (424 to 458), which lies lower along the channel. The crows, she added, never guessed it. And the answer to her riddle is 0.002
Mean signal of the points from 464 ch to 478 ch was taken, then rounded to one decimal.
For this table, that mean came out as 30.8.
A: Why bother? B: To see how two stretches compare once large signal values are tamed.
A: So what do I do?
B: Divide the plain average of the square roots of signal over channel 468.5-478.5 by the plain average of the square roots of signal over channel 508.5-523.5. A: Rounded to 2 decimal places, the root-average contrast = 0.97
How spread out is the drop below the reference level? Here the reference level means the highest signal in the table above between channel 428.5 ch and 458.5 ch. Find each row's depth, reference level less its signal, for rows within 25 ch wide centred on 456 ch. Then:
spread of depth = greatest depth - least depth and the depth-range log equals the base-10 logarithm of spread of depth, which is 1.2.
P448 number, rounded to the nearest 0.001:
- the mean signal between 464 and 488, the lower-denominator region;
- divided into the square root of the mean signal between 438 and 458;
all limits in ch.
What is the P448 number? 0.169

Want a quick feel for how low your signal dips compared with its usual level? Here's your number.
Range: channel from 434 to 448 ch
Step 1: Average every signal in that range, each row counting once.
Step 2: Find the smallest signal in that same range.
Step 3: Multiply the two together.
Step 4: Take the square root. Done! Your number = 36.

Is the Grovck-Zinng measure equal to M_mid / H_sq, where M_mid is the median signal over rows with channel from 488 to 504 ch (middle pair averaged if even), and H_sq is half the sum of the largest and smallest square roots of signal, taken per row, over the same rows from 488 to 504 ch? 6.07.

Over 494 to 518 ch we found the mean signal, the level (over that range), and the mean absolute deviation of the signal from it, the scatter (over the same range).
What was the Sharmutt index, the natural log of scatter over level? -4.3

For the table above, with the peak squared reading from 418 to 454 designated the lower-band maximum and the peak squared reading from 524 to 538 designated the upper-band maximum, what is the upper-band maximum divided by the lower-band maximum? 0.82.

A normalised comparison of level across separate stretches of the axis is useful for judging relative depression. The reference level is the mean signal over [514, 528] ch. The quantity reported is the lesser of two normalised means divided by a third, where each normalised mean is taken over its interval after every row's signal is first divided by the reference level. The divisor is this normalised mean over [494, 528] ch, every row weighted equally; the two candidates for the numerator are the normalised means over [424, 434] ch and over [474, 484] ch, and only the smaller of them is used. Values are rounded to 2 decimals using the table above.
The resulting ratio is 1.04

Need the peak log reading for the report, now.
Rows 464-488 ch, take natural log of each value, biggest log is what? 3.64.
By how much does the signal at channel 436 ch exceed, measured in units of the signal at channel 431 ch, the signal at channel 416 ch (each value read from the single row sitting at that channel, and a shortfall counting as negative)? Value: -0.04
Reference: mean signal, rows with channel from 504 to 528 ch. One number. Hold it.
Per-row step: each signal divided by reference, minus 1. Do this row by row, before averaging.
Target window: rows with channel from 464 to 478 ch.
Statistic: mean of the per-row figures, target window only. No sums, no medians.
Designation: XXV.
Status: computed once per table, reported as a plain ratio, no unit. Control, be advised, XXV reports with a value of -0.15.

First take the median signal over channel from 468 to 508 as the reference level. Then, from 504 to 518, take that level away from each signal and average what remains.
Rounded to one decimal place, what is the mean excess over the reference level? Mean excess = -1.5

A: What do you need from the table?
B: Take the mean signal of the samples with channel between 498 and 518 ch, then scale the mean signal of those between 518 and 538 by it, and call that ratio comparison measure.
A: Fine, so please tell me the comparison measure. 1.04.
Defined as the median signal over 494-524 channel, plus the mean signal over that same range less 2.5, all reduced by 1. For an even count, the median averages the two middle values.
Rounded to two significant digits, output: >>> 68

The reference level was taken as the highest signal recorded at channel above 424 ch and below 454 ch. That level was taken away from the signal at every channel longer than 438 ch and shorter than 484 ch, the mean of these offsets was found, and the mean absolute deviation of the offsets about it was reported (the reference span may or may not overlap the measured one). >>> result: 5.5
